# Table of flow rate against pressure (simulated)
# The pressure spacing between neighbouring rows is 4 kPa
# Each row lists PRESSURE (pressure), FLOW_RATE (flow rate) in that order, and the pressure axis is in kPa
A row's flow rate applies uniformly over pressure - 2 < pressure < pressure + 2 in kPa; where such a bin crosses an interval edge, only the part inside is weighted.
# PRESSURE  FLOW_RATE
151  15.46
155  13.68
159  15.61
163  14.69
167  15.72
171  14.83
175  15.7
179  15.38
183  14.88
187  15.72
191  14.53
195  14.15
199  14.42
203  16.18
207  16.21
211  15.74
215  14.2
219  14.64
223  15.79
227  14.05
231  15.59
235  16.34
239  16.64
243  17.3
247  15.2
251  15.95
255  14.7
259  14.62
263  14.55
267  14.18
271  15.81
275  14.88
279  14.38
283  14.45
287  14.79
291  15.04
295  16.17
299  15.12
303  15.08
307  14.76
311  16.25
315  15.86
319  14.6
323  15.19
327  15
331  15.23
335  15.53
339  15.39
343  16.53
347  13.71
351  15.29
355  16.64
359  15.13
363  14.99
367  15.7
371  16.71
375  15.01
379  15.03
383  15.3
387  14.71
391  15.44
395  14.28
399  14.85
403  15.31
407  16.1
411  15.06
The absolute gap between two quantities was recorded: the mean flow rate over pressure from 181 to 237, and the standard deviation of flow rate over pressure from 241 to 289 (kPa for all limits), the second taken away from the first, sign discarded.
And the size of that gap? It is 14.3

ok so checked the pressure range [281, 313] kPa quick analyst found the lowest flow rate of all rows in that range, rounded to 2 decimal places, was 14.45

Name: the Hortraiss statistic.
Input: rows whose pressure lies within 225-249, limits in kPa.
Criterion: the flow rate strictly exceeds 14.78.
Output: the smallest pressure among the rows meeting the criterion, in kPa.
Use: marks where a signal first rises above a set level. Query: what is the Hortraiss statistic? 231 kPa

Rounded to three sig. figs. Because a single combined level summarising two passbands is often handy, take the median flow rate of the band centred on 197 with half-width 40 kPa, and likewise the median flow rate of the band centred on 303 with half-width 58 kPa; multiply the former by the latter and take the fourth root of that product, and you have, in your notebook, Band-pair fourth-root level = 3.91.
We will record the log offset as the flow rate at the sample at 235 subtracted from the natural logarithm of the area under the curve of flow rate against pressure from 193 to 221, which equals -10.3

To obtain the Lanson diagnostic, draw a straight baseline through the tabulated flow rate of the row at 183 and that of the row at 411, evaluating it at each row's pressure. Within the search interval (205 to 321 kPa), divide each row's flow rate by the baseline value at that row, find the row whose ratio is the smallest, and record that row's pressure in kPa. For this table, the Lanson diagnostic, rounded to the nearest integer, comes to 227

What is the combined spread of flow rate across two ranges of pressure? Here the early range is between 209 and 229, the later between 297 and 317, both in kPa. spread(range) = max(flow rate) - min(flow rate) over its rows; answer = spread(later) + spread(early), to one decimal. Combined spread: 3.2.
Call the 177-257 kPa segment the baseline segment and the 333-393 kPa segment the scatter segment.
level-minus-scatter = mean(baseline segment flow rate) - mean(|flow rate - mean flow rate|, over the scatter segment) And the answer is 14.8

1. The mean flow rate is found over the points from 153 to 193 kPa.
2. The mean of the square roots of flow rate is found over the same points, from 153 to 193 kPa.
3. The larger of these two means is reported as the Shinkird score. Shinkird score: 15.07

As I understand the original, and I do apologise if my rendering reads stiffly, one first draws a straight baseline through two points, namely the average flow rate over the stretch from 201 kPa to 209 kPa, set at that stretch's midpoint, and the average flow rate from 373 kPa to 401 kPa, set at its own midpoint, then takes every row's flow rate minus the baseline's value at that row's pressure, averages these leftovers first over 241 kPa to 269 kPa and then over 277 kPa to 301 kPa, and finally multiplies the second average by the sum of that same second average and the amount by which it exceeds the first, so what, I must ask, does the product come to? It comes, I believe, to 0.39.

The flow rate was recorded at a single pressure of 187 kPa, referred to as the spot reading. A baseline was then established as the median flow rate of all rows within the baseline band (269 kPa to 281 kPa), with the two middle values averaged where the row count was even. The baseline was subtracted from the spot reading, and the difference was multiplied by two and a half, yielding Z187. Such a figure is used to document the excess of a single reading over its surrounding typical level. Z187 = 2.1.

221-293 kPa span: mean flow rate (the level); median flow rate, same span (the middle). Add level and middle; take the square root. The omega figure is 5.50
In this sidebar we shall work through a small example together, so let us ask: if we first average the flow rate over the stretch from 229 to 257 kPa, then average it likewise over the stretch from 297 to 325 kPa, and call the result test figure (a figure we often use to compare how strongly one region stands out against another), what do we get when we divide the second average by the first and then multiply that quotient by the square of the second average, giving 223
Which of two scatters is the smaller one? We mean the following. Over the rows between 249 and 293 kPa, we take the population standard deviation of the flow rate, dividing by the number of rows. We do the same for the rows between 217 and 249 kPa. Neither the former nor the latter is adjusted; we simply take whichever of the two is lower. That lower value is 0.54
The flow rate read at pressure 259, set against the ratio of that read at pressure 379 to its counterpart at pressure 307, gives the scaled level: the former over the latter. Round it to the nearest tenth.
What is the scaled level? 14.4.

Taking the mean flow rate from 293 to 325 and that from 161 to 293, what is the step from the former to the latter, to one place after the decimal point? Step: -0.2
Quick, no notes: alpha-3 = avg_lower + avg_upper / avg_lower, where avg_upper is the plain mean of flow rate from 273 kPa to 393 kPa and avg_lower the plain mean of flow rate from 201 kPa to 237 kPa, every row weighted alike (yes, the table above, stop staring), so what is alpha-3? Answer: 16.4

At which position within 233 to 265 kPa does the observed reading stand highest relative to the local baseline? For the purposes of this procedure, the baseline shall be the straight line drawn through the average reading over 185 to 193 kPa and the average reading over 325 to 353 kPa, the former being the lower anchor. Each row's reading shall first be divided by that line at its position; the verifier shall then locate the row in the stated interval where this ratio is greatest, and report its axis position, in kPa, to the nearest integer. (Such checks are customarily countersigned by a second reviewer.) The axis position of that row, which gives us 243 kPa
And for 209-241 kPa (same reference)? 239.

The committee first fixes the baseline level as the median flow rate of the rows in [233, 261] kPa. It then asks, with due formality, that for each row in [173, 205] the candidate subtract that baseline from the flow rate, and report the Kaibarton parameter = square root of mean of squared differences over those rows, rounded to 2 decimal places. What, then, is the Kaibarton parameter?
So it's 1.07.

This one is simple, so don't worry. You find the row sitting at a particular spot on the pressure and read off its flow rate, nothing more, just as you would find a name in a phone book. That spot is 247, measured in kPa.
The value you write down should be 15.2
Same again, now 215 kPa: 14.2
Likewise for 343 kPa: 16.53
